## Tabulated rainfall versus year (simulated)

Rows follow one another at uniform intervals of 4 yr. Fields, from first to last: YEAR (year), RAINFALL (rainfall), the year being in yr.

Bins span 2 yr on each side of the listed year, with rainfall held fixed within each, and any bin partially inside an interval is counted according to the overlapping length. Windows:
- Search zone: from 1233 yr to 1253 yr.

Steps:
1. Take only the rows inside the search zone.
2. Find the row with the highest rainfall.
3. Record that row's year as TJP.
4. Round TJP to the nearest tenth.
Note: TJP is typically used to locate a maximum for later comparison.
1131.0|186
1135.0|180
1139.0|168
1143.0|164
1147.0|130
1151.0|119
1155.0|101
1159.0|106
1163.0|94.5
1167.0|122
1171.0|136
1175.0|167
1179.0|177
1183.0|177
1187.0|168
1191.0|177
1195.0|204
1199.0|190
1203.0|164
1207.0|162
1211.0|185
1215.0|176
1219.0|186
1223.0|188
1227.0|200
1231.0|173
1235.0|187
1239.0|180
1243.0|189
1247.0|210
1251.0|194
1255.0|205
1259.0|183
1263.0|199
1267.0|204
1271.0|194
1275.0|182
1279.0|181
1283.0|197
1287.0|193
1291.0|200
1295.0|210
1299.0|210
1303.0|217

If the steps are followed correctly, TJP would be 1247.0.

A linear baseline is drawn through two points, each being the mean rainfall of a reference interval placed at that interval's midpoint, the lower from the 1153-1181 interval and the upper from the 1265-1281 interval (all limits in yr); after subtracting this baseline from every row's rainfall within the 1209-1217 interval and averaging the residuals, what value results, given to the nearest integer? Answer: 25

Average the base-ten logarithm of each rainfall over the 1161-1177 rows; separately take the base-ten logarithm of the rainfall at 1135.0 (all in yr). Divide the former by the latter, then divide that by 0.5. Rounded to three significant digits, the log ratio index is 1.87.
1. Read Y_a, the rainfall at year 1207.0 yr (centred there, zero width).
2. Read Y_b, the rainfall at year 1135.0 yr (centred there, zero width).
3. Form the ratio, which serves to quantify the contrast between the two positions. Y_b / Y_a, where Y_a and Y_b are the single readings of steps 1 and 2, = 1.11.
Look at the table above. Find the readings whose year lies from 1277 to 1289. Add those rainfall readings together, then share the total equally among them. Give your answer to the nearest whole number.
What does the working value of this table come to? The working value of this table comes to 190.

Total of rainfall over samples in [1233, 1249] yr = 766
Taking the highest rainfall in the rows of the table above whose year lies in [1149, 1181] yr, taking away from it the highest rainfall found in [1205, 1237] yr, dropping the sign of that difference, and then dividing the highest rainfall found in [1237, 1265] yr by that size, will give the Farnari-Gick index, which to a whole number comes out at 9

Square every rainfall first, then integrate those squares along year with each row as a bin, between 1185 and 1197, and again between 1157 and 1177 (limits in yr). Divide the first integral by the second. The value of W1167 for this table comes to 1.2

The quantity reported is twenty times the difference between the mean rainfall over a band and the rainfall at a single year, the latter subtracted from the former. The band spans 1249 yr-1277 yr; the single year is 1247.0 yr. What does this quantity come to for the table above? -311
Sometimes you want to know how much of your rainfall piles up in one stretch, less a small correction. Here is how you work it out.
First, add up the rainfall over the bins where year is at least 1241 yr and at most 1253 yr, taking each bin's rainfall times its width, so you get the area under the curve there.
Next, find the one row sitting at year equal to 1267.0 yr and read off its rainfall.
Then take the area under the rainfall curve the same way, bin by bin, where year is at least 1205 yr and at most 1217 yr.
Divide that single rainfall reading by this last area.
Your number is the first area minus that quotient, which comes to 2372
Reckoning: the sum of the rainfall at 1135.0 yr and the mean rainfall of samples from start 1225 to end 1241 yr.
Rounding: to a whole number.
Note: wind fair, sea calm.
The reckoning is 365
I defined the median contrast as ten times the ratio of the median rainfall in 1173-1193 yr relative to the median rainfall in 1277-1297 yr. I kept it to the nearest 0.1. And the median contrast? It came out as 9.0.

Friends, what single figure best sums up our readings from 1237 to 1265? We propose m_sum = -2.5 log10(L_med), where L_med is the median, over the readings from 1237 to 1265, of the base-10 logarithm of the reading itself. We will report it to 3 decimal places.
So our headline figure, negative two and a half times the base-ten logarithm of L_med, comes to -0.899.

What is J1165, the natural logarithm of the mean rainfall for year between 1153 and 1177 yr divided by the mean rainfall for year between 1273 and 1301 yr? -0.5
